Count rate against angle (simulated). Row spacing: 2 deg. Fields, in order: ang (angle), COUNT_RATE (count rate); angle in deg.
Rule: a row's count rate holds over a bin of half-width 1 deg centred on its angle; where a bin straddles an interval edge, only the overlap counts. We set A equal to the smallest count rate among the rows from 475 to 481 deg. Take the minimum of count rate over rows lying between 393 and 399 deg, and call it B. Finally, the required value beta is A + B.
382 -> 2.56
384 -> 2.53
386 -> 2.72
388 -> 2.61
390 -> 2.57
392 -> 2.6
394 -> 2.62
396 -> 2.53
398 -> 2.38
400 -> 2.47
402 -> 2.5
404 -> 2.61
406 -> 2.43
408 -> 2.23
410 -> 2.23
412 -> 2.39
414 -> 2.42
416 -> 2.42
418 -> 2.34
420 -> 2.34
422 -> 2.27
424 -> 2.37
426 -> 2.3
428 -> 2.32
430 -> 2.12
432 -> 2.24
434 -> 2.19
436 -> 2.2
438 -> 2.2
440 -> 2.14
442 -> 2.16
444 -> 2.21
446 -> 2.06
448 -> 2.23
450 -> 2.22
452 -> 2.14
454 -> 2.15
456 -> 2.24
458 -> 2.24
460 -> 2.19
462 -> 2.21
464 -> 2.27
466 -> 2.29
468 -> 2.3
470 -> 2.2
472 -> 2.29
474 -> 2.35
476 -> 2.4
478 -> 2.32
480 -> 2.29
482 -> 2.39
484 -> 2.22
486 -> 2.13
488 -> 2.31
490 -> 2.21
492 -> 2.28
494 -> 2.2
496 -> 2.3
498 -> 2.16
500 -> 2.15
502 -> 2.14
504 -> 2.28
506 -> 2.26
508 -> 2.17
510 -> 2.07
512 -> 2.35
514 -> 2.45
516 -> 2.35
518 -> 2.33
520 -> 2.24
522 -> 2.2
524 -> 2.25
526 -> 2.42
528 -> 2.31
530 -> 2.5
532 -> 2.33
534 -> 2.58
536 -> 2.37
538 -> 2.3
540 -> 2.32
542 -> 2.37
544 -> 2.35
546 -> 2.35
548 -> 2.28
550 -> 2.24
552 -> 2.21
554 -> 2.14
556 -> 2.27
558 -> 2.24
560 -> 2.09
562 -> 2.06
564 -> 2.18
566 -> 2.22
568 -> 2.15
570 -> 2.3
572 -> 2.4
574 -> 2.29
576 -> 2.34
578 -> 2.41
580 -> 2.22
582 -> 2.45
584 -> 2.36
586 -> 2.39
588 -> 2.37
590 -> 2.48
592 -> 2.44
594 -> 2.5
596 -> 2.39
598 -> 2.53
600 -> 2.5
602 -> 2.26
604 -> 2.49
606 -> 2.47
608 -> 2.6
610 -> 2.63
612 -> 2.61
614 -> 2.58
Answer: 4.7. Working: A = 2.29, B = 2.38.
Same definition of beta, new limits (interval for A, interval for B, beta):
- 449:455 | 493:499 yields 4.3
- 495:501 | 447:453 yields 4.3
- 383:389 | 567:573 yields 4.7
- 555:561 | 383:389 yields 4.6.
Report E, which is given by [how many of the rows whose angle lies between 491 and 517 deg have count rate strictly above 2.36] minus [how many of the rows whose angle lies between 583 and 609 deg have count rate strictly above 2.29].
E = -11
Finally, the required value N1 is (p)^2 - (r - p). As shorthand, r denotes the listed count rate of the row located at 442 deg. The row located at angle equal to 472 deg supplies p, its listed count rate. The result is 5.37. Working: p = 2.29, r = 2.16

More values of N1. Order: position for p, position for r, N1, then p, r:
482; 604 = 5.61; 2.39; 2.49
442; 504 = 4.55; 2.16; 2.28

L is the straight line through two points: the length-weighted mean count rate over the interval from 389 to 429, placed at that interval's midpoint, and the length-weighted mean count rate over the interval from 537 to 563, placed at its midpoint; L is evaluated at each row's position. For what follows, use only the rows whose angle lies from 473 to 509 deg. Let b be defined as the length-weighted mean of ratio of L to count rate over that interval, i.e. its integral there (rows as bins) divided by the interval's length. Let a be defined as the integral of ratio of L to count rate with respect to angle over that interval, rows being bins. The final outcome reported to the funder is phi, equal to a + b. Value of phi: 38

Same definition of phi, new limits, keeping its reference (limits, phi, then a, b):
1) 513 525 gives 13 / 12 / 0.99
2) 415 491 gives 81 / 80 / 1.05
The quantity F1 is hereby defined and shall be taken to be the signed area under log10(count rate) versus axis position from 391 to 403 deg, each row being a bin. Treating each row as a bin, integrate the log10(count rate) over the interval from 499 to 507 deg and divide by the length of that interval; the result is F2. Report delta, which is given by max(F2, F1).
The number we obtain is 4.8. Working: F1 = 4.8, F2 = 0.344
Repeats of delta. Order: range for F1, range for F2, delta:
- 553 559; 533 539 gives 2.1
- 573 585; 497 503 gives 4.4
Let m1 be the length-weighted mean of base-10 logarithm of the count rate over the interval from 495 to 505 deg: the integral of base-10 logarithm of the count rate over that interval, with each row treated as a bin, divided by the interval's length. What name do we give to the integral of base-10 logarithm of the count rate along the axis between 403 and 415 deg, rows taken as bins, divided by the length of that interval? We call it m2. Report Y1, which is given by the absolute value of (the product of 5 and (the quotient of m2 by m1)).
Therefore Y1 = 5.5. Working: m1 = 0.343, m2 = 0.377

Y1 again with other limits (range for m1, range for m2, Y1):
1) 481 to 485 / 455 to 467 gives 4.8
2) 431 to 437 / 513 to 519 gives 5.5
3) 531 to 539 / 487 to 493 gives 4.7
